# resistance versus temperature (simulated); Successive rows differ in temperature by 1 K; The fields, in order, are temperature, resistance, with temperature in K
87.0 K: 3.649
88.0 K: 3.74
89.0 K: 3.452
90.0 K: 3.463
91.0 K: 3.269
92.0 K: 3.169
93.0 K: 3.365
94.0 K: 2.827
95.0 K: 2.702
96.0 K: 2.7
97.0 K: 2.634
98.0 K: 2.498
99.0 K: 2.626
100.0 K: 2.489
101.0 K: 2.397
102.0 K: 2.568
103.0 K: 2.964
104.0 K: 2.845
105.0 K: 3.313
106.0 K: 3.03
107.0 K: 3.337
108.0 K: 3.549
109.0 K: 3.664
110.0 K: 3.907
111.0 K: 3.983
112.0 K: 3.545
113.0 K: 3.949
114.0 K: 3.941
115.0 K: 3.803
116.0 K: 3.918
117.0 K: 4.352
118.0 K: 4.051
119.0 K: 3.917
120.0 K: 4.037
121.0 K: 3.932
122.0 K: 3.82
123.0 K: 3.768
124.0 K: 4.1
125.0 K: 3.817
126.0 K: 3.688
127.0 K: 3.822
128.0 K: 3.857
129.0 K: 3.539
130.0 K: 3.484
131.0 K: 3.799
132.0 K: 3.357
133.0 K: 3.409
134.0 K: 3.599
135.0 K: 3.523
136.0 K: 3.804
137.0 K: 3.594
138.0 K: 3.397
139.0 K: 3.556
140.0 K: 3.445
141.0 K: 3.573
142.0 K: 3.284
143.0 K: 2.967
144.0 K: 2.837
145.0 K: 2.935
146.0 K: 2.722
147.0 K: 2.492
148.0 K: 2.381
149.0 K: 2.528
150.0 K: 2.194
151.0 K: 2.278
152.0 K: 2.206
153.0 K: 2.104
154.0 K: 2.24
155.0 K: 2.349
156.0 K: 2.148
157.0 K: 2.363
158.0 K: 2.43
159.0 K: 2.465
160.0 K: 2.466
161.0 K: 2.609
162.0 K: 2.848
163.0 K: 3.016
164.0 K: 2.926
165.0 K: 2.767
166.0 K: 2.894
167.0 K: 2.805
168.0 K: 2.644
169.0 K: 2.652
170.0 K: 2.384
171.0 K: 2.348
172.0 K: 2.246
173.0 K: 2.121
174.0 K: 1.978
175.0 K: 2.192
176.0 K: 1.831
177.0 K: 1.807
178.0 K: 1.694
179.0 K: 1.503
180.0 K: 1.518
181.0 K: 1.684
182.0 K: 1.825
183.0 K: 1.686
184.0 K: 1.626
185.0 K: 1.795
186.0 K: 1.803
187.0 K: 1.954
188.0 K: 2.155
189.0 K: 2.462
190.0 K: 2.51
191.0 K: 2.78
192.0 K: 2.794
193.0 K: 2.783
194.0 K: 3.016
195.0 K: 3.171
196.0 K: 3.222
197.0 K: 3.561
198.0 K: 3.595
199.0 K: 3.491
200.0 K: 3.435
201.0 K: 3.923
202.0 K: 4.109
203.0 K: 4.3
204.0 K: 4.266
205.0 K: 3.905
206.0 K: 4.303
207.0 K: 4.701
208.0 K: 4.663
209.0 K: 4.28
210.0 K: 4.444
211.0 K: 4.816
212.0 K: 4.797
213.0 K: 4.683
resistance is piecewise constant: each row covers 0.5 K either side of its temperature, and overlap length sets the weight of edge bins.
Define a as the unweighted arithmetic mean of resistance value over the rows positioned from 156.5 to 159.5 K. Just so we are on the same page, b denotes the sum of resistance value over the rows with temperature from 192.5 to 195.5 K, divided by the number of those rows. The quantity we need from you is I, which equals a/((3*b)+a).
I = 0.21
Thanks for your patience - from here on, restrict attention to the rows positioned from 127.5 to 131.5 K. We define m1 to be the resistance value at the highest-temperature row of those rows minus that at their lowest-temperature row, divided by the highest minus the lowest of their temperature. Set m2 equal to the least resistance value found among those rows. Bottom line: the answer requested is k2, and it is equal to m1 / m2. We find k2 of -0.006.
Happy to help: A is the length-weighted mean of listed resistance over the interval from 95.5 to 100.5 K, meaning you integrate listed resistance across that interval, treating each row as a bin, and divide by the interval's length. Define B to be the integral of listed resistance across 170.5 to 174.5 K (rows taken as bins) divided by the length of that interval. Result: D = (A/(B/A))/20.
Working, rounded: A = 2.6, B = 2.17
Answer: 0.15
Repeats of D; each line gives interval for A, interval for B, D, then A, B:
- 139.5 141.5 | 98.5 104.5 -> 0.23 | 3.5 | 2.65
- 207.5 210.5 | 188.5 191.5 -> 0.39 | 4.5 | 2.58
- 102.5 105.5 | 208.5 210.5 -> 0.11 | 3.0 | 4.36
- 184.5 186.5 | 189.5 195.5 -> 0.06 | 1.8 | 2.84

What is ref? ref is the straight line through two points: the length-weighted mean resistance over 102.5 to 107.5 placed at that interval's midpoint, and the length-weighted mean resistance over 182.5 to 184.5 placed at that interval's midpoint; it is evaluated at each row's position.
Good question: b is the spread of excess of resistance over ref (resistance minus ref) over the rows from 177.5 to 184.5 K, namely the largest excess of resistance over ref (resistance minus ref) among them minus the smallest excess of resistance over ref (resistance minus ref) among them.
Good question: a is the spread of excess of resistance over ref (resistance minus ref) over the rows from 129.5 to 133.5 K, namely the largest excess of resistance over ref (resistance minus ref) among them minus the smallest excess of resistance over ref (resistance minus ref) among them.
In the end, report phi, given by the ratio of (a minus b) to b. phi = 0.12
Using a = 0.42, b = 0.38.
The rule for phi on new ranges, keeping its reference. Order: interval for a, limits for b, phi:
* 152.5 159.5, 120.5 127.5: 0.26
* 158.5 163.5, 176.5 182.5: 0.66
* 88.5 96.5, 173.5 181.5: 0.09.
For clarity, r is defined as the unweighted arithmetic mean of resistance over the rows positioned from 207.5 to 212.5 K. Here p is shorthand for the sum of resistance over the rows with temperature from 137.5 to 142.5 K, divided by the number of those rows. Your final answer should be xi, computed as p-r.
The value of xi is -1.15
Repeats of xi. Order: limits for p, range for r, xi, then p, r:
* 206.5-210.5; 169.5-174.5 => 2.31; 4.52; 2.22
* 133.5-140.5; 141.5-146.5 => 0.61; 3.56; 2.95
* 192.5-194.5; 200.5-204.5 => -1.25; 2.90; 4.15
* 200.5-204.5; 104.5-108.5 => 0.84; 4.15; 3.31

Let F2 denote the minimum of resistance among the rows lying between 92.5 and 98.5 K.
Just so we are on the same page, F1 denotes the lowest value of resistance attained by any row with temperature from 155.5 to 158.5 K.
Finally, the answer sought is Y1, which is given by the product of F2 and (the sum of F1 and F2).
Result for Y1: 12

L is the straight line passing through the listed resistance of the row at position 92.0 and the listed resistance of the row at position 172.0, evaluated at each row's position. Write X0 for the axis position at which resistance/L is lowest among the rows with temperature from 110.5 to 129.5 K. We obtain 112.0 K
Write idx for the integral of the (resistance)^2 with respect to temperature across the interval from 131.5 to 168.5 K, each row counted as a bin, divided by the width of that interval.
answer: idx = 8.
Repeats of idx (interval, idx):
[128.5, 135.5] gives 12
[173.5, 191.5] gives 4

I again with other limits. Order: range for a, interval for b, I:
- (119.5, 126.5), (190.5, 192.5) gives 0.32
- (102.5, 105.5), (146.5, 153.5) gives 0.30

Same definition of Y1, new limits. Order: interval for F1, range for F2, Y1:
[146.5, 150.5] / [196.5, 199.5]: 20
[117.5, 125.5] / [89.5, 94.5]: 19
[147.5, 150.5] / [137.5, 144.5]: 14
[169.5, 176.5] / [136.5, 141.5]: 18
